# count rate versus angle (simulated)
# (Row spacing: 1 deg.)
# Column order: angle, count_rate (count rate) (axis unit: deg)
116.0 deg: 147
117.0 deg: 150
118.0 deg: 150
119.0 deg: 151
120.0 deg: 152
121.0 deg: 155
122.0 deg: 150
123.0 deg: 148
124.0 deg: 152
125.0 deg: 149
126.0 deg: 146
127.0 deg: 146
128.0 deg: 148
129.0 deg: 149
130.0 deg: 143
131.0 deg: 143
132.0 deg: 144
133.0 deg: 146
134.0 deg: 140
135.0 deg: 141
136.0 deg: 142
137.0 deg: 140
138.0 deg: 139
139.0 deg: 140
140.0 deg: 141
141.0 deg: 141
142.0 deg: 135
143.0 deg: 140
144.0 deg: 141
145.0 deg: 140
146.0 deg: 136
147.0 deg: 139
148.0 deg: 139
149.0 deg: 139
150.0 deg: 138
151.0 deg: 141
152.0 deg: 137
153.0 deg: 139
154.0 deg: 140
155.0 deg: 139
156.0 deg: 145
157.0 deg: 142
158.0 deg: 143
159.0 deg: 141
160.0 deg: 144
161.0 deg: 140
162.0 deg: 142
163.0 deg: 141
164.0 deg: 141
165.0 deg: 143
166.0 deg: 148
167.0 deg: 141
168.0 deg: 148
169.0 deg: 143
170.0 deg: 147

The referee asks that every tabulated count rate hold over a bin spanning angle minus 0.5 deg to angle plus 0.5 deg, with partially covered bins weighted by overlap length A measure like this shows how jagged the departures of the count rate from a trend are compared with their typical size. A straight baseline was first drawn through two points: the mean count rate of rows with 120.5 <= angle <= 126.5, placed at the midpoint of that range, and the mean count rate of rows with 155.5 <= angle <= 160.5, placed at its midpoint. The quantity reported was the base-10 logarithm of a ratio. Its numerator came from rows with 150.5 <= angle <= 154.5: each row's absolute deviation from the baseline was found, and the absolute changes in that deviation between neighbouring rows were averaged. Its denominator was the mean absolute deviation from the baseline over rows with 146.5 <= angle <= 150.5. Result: -0.4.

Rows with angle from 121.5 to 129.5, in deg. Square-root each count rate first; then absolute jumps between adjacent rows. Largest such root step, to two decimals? 0.16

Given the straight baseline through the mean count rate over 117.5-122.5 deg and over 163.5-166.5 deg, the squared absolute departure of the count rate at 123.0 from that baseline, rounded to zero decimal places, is 10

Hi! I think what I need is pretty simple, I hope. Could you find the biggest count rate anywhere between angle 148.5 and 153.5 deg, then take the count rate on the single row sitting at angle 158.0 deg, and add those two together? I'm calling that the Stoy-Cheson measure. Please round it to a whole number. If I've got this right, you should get 284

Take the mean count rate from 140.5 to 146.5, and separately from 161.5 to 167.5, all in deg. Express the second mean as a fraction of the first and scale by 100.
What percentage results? 103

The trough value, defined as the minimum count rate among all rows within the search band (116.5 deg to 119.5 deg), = 150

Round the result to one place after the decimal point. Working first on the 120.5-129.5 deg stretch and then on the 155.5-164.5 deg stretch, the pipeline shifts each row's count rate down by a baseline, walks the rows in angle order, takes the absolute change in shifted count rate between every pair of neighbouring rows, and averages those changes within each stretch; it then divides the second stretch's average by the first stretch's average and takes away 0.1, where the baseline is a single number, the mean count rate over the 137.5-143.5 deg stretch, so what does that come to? 0.7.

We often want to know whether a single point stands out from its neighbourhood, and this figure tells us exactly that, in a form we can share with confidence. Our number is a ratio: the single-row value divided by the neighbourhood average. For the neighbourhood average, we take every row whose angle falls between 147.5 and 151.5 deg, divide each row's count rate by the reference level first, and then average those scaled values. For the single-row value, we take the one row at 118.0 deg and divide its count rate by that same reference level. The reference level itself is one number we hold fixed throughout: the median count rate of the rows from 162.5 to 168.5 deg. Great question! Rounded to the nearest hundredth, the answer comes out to 1.08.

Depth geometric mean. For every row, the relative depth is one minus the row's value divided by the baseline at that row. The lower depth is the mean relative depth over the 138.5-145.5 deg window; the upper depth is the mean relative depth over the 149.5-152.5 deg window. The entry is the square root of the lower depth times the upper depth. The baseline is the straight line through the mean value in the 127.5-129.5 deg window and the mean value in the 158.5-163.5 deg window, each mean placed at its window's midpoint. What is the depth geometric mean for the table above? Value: 0.0378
